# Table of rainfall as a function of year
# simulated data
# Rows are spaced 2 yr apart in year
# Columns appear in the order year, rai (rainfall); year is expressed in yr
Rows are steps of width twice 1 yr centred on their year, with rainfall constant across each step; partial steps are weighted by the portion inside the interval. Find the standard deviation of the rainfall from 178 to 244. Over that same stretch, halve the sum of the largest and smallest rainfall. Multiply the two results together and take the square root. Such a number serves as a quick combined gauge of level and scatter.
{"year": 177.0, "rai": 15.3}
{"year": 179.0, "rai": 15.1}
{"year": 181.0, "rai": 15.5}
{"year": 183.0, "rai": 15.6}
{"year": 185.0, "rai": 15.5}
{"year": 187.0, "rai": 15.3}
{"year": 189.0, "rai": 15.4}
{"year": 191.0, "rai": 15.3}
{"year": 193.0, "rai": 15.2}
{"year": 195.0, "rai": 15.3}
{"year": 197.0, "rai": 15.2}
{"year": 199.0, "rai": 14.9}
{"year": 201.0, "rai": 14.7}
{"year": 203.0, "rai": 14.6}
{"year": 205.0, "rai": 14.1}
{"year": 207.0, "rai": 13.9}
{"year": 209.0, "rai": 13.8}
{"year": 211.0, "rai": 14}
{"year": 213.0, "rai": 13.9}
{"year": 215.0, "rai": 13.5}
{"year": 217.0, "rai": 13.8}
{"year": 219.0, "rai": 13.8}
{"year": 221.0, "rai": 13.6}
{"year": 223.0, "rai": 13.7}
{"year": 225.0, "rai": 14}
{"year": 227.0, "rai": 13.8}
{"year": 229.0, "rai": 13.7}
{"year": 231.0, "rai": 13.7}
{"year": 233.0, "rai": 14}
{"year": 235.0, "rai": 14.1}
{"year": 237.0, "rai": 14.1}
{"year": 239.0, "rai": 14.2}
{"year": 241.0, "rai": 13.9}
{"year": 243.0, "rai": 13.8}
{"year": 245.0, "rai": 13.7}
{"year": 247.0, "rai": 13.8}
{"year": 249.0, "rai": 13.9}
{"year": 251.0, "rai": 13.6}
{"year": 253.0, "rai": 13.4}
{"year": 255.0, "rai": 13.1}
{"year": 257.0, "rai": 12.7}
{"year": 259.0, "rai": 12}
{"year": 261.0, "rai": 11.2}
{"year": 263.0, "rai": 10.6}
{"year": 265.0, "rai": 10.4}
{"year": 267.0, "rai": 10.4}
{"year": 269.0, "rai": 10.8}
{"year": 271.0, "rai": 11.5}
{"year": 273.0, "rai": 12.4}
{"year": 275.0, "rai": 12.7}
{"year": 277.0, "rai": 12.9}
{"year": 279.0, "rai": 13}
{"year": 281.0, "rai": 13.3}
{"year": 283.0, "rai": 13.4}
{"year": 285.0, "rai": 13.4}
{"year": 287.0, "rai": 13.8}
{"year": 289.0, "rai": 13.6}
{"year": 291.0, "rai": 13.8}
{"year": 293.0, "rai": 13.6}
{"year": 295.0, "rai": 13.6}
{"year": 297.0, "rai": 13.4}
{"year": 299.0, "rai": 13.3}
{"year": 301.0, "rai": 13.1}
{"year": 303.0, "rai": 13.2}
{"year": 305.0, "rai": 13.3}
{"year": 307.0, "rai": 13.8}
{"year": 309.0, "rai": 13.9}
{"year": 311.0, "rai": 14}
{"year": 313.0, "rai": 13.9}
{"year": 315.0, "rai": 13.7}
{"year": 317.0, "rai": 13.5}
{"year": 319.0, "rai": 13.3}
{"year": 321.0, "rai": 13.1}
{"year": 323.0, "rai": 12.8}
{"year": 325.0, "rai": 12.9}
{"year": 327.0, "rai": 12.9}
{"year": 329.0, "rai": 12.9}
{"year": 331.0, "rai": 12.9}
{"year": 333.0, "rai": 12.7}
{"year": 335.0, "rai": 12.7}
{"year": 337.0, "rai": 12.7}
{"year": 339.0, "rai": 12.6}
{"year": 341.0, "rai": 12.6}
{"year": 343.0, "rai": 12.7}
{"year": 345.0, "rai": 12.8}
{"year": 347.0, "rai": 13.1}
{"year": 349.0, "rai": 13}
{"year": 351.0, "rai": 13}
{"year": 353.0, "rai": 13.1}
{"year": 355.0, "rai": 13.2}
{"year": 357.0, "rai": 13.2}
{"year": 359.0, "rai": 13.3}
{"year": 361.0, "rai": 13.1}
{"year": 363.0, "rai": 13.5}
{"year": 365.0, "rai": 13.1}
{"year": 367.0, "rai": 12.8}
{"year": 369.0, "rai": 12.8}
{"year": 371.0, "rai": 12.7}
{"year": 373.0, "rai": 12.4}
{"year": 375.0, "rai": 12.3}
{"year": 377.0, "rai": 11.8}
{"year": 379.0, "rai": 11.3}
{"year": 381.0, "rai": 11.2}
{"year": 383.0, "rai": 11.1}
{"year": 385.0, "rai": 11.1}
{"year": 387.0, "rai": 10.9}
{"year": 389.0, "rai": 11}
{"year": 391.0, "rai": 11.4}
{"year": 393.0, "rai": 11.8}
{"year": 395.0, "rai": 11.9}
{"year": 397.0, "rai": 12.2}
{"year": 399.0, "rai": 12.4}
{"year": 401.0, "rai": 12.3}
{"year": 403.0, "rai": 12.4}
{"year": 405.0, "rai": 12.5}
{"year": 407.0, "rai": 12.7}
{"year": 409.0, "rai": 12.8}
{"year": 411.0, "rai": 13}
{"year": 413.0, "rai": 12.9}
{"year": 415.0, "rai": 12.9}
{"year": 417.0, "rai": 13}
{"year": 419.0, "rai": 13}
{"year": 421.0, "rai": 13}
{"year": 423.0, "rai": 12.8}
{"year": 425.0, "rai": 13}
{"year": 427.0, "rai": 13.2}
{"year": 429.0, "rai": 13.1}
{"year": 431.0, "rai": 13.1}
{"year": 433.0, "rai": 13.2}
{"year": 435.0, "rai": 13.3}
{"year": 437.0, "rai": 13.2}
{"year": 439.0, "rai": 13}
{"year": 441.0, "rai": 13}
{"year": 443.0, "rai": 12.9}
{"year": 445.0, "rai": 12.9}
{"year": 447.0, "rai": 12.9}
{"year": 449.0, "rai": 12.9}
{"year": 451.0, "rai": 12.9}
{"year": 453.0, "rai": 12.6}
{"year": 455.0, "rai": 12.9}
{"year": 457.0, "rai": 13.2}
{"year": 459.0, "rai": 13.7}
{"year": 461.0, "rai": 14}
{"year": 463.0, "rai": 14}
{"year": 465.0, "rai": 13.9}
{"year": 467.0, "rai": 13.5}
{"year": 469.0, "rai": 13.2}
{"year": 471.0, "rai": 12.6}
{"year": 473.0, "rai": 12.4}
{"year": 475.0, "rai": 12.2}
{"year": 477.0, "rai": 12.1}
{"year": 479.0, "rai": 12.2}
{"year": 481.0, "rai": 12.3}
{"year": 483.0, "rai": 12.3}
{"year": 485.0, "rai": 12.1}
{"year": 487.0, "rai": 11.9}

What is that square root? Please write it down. 3.2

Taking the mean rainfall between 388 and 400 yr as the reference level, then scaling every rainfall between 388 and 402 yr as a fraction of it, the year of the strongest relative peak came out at 399.0 yr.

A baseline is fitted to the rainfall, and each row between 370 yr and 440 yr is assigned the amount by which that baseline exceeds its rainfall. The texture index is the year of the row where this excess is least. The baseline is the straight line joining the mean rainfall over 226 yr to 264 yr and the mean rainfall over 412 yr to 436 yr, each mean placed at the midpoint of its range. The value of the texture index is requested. 435.0 yr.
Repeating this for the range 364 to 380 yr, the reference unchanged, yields 365.0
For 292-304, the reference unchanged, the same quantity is 295.0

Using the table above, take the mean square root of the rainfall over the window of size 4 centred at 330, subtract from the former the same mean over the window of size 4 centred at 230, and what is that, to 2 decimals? -0.11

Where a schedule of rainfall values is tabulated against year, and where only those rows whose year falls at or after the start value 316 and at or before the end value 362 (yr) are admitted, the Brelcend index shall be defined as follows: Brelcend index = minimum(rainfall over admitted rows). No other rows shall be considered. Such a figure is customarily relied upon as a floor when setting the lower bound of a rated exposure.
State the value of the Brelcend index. 12.6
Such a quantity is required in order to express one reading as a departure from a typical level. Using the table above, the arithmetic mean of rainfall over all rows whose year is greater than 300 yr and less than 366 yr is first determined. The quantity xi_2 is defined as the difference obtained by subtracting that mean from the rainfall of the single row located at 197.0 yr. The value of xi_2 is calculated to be 2.1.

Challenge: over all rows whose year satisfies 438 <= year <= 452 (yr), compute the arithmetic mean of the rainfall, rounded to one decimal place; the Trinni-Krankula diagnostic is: 12.9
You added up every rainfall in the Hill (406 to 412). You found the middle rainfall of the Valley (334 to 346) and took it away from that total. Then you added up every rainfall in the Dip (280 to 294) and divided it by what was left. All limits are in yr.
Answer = 3.7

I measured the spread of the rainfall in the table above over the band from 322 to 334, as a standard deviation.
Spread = 0.08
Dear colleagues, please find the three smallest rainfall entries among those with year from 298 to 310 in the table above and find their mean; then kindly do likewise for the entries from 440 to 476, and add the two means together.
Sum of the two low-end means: 25.6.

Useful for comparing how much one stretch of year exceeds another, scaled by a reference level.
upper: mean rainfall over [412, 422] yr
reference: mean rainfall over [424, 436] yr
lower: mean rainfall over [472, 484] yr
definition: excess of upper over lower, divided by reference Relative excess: 0.054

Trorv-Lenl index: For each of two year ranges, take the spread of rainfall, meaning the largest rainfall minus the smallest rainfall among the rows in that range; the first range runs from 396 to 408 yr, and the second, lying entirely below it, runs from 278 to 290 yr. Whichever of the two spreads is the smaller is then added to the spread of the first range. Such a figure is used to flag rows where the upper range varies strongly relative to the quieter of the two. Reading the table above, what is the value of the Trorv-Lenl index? 1.00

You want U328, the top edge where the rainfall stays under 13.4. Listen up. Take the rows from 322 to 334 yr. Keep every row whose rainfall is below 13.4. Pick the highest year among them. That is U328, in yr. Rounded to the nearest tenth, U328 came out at 333.0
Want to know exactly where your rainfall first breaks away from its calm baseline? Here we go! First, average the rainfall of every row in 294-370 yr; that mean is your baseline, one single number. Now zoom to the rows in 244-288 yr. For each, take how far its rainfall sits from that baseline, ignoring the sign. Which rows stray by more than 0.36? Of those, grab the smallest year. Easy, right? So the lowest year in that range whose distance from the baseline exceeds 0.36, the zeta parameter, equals 245.0 yr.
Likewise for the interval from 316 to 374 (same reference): 333.0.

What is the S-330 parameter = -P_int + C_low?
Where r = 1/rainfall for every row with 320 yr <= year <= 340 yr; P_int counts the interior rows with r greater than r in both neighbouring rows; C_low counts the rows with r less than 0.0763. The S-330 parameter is -1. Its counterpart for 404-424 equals 0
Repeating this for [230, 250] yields 9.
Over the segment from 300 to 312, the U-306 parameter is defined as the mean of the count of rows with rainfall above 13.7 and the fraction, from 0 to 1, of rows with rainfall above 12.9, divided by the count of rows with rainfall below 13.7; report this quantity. 0.7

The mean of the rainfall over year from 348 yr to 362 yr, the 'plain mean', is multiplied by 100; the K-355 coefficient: 1313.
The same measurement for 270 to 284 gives 1274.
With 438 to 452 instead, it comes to 1293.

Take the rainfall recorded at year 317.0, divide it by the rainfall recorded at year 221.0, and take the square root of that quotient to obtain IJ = 1.00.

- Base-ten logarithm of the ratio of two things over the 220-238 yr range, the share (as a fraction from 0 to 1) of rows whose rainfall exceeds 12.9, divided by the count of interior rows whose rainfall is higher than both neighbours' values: 0.0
